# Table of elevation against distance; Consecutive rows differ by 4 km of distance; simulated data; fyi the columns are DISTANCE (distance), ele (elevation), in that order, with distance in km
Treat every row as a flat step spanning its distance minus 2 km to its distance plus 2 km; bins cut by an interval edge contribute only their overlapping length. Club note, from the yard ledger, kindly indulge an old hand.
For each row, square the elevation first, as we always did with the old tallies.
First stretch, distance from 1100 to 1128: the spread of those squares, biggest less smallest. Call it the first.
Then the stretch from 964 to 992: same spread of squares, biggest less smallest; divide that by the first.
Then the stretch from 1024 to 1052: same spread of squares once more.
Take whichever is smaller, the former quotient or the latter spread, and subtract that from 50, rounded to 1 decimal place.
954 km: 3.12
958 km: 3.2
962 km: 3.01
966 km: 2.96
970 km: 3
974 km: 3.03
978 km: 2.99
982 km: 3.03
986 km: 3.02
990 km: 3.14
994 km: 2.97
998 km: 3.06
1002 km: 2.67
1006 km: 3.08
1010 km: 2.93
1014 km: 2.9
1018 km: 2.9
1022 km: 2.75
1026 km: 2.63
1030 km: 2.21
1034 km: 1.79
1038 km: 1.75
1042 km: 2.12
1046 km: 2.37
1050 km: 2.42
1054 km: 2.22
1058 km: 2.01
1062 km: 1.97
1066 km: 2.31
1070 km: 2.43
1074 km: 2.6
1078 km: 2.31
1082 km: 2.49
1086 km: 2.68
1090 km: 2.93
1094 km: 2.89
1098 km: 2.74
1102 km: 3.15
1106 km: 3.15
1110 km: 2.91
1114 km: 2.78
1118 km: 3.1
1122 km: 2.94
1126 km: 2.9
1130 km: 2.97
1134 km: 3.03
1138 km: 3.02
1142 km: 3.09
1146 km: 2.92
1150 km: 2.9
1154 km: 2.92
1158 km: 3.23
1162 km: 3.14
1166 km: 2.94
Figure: 49.5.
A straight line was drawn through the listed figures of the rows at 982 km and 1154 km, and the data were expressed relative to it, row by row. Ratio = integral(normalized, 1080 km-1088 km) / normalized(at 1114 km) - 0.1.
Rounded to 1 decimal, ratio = 7.3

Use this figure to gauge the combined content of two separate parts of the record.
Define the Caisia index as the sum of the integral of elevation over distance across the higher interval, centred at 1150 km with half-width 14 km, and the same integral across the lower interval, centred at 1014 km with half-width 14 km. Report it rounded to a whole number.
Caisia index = 164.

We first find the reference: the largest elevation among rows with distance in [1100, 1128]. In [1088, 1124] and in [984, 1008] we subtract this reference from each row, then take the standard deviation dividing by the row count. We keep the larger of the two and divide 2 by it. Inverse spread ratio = 13.1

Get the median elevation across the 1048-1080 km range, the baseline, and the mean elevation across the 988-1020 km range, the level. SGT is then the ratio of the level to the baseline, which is 1.3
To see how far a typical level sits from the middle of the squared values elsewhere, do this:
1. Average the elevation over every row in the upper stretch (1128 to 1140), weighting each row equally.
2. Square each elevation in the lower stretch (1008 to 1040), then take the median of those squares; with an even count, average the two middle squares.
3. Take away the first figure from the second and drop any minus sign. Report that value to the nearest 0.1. 4.2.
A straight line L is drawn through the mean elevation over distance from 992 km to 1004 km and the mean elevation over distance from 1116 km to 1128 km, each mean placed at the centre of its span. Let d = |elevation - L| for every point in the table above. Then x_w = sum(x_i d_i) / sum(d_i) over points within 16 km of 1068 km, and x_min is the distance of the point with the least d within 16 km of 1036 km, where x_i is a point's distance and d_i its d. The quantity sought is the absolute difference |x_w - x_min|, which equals 44.0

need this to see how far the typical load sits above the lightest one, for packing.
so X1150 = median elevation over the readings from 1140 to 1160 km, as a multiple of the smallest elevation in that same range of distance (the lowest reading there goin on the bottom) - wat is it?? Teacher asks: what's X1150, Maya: 1.01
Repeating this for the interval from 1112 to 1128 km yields 1.05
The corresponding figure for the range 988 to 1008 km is 1.15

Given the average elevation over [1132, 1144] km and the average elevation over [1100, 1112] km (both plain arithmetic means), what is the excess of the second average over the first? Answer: 0.02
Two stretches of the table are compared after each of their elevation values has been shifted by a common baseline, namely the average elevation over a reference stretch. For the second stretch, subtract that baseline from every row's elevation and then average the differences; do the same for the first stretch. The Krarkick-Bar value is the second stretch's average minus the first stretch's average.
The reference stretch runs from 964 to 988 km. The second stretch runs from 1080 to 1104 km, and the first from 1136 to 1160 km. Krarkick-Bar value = -0.2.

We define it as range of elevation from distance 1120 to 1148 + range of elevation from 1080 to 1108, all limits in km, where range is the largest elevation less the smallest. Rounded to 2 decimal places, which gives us 0.85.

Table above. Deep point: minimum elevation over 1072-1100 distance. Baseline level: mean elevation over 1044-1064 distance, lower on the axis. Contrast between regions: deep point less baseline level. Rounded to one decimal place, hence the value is 0.1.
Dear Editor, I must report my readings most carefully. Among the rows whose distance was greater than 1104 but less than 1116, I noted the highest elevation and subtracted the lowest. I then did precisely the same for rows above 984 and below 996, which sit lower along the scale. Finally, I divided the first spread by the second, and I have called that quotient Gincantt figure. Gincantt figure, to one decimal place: 2.2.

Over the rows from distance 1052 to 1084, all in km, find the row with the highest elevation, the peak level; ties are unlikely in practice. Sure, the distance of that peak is 1074 km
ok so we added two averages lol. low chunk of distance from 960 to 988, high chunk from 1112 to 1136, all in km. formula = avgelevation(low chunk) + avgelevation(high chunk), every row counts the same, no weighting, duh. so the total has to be 6.0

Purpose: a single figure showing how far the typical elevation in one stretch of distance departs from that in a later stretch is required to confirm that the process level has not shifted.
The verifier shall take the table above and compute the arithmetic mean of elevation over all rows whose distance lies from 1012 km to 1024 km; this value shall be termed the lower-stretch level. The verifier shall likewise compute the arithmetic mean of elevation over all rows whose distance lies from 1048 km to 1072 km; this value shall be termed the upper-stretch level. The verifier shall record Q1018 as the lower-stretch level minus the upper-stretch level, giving 0.6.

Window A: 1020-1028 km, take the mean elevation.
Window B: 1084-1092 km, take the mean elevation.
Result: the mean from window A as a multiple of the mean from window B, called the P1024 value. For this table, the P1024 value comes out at 0.96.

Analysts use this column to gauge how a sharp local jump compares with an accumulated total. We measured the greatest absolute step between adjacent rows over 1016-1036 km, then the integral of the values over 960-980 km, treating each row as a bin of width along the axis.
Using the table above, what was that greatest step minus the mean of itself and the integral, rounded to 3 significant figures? -29.8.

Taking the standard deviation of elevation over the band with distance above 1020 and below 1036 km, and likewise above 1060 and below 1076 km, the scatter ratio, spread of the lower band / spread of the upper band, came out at 1.6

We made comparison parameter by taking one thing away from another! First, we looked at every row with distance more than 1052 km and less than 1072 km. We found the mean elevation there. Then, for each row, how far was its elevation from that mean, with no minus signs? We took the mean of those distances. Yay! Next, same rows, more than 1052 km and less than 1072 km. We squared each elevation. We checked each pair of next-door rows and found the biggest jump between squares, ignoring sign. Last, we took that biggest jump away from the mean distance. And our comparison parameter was -1.30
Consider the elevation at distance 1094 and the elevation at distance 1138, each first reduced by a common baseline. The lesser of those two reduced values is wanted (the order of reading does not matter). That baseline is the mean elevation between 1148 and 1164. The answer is -0.16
